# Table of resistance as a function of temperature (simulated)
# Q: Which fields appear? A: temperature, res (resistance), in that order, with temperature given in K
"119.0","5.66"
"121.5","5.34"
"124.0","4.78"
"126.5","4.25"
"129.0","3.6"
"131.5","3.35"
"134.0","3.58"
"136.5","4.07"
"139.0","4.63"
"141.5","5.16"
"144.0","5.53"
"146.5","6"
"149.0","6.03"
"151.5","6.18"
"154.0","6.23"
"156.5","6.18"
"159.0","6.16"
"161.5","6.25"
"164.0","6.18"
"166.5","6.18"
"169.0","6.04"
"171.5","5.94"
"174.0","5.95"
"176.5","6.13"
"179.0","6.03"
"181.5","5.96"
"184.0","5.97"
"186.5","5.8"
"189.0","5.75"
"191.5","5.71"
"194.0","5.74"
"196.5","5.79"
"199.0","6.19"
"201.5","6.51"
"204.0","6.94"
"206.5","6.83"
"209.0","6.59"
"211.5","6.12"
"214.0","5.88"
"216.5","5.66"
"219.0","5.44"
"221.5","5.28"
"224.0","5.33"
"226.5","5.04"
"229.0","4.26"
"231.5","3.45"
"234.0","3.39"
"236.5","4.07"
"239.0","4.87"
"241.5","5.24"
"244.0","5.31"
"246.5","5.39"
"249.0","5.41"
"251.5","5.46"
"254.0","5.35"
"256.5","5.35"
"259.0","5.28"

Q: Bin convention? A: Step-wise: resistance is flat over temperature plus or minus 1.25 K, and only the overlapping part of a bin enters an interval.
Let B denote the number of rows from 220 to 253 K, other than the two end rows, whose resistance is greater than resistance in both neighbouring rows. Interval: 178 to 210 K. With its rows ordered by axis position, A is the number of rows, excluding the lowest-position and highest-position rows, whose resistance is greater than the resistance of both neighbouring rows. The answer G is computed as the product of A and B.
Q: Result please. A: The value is 2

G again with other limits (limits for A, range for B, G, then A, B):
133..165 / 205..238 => 2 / 2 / 1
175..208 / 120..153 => 0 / 2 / 0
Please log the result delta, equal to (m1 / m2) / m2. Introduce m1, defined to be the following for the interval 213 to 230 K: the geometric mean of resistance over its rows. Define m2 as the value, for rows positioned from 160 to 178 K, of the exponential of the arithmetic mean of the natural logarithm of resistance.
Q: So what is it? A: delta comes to 0.141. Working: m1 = 5.2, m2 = 6.09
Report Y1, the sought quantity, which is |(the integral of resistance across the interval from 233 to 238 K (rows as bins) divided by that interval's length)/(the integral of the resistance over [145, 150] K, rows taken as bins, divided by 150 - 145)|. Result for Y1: 0.64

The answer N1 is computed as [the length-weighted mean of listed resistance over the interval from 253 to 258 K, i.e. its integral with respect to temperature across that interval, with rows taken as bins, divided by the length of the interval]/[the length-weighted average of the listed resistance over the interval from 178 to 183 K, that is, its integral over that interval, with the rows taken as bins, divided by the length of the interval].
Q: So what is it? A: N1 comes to 0.89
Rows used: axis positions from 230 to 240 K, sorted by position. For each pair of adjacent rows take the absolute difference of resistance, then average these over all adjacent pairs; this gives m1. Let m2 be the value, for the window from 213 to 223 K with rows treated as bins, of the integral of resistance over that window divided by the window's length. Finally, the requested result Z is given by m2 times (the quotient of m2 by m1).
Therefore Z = 60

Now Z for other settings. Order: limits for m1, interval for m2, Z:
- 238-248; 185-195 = 191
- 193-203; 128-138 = 53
